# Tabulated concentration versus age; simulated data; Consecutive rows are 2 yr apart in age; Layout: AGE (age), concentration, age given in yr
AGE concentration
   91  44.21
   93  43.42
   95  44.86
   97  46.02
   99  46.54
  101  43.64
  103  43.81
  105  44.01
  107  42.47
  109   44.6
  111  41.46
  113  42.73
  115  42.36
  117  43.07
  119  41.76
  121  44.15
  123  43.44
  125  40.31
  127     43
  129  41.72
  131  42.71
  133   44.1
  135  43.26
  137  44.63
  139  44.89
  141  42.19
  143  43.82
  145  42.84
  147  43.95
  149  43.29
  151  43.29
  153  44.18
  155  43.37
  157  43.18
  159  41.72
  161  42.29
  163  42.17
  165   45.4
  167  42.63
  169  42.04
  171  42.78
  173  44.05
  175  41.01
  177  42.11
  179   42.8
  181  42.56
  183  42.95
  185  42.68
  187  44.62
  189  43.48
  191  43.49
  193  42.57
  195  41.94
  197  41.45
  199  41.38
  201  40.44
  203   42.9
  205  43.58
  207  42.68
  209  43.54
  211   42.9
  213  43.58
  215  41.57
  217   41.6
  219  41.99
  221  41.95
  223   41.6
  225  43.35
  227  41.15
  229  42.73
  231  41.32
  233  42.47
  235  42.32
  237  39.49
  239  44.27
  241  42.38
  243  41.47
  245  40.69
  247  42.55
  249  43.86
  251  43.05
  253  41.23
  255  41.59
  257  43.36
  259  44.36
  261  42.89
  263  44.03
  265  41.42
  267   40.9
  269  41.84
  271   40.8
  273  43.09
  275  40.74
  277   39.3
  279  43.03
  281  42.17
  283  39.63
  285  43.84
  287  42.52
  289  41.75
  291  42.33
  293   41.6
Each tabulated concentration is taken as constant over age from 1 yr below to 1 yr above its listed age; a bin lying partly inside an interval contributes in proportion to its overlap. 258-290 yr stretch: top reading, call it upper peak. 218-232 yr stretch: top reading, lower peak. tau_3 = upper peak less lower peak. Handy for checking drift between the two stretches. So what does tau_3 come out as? 1.0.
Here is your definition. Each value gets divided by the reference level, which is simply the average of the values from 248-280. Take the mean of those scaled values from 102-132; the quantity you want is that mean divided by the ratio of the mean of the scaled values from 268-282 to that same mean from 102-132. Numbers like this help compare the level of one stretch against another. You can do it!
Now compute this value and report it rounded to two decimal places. 1.04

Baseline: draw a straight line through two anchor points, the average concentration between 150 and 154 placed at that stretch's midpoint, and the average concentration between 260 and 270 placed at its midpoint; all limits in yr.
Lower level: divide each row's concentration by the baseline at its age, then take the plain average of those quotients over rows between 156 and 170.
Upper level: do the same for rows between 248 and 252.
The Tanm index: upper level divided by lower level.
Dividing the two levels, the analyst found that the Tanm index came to 1.04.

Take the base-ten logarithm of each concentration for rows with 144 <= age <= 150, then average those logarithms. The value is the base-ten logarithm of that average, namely 0.2141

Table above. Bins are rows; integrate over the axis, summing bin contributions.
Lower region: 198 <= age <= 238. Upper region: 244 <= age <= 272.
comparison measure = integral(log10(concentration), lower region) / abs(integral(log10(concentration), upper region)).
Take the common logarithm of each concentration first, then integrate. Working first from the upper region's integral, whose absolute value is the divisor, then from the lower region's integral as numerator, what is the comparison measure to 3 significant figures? 1.43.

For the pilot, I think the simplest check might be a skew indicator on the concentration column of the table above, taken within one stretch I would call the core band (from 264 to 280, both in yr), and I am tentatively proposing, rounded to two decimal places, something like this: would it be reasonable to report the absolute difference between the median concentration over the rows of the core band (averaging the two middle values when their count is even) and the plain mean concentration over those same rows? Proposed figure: 0.23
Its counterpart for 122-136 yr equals 0.35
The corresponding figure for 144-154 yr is 0.22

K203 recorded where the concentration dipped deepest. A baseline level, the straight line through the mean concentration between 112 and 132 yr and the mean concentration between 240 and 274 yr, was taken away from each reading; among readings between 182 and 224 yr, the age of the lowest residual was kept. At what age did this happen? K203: 201 yr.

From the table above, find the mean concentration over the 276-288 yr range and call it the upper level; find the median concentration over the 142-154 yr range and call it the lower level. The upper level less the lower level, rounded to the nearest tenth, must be -1.8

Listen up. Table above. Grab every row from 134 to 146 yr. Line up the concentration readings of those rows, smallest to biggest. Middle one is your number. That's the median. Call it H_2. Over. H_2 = 43.5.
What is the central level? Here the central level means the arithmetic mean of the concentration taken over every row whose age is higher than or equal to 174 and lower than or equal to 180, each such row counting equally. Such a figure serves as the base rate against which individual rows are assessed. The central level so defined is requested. 42.0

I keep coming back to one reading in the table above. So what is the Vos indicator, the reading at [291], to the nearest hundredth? 42.33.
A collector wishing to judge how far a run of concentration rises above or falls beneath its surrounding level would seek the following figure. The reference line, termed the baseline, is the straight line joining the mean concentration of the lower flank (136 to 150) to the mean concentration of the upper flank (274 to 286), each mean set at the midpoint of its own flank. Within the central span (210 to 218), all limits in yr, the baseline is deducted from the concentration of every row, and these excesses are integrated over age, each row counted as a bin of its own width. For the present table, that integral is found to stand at -0.8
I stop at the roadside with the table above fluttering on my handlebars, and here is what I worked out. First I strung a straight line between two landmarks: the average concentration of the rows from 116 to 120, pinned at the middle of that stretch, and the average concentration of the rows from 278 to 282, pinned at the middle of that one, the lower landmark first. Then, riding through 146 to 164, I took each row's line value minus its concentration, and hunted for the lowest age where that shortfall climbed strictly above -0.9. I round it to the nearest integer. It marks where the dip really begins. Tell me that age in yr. 149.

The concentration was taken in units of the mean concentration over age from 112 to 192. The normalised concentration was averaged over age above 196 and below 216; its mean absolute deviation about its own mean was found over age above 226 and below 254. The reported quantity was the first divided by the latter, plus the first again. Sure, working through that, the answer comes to 43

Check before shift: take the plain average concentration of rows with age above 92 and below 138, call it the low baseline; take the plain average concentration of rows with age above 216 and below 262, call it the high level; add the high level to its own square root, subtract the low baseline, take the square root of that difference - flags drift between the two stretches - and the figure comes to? 2.31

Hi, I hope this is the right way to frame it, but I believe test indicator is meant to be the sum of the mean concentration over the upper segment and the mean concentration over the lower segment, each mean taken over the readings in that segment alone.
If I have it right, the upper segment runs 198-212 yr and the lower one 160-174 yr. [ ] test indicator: 85.5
